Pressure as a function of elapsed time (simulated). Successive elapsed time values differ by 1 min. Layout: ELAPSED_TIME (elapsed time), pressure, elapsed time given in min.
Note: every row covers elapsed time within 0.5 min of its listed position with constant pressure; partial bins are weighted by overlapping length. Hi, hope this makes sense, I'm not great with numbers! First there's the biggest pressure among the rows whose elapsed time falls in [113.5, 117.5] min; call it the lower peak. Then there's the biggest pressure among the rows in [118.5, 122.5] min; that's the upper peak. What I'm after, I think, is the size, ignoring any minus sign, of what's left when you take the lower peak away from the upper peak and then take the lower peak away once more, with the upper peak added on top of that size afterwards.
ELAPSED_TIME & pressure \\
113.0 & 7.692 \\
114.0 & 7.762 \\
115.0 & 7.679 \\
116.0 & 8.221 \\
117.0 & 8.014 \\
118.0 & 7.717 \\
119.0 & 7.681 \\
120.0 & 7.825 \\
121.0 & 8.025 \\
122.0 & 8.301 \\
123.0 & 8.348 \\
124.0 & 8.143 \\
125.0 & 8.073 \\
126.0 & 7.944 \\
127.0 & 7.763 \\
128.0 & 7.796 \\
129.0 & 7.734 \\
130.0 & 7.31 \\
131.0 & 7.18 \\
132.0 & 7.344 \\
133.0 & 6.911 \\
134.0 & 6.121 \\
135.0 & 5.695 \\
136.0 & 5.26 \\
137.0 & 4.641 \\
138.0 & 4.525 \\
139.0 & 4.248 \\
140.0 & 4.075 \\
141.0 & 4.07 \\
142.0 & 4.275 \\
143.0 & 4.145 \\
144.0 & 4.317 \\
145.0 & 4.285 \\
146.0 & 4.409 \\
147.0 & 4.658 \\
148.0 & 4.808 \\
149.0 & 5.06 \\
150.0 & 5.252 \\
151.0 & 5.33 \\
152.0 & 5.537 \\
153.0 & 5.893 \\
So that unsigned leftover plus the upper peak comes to 16.4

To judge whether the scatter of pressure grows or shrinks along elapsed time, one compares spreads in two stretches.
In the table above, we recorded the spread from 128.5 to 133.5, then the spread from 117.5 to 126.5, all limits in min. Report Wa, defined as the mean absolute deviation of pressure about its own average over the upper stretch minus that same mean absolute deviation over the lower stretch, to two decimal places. 0.01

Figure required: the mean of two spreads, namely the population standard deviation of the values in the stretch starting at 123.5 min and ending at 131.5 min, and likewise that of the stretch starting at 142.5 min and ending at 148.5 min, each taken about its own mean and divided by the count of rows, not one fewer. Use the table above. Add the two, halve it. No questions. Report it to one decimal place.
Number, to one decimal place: 0.3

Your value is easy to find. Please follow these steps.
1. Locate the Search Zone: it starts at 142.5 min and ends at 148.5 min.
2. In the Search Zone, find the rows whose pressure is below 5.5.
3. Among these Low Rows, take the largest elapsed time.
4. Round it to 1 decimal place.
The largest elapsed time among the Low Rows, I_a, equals 148.0 min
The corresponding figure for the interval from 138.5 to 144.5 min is 144.0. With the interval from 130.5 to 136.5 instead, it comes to 136.0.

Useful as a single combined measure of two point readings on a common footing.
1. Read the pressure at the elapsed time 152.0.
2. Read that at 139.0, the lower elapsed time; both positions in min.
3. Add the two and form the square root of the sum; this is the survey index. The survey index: 3.13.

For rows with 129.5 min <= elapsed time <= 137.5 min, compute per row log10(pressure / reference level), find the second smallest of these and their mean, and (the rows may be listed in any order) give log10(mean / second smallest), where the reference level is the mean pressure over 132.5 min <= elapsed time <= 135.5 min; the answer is -1.91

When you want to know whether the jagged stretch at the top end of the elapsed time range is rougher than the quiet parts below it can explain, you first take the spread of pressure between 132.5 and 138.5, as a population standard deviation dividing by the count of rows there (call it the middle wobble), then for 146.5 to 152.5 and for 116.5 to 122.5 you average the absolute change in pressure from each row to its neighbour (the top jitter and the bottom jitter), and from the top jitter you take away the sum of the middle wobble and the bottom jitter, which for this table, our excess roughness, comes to -0.8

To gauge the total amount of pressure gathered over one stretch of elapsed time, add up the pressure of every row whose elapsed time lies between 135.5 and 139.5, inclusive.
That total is 19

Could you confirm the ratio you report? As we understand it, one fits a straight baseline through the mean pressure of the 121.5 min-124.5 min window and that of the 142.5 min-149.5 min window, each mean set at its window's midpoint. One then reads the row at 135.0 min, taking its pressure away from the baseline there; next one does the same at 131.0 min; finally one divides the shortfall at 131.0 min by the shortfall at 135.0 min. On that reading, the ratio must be -0.35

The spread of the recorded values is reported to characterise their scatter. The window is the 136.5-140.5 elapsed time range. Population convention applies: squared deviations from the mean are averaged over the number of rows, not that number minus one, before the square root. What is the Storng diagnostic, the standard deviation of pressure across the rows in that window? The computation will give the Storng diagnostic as 0.223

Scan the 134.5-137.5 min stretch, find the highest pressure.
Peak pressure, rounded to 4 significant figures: 5.695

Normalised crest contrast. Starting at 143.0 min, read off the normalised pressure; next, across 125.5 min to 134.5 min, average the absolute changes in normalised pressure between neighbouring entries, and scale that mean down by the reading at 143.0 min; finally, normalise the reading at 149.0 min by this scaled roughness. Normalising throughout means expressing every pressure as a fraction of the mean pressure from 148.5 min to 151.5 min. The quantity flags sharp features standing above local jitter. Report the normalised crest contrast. 15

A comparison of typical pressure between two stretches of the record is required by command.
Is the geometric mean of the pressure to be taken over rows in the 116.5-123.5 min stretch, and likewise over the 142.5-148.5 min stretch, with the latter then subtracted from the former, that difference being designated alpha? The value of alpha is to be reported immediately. 3.6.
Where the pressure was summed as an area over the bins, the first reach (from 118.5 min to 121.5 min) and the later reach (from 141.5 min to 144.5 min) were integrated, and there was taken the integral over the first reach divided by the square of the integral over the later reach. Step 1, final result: 0.15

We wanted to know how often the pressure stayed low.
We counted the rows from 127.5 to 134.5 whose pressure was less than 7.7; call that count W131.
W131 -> 5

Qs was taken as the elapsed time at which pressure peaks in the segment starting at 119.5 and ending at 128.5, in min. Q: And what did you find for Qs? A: 123.0 min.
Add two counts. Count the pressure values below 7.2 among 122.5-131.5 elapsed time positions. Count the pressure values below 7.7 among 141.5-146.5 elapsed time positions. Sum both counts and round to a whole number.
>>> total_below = 6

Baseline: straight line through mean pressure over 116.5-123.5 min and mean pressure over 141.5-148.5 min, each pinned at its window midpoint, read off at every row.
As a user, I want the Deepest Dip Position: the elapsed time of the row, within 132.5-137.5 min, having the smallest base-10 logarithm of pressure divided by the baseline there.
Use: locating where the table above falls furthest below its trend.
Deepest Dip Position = 137.0 min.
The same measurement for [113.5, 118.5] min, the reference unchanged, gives 114.0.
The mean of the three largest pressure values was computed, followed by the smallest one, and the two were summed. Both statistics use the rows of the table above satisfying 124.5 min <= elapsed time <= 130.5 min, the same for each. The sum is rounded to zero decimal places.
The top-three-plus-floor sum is 15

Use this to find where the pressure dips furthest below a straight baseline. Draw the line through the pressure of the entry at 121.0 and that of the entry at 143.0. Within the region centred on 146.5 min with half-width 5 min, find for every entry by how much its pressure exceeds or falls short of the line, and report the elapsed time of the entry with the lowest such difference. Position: 142.0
